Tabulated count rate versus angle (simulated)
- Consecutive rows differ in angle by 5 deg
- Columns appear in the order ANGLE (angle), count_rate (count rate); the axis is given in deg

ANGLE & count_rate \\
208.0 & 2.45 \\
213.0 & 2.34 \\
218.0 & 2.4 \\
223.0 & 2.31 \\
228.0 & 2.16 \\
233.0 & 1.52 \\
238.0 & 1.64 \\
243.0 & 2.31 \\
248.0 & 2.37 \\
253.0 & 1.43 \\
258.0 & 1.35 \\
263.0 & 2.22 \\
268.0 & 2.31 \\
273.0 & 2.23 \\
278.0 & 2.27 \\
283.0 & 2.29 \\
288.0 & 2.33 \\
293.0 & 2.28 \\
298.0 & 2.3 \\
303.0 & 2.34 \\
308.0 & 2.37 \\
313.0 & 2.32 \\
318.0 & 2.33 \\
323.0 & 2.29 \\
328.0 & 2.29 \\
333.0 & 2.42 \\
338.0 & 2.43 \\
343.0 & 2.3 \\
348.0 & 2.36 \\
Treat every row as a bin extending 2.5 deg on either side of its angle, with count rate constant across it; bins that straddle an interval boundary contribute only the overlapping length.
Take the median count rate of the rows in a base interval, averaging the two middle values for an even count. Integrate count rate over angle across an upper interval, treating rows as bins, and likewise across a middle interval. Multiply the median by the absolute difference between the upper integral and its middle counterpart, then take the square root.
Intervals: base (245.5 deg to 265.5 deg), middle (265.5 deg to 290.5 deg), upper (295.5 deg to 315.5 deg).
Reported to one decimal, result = 4.4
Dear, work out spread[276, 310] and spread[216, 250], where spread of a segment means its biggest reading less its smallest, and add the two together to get 0.98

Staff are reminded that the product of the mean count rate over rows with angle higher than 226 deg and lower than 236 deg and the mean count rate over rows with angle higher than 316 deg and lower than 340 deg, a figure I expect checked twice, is 4.3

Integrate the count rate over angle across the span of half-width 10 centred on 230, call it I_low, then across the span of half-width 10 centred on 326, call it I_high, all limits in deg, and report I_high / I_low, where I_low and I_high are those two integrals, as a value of 1.2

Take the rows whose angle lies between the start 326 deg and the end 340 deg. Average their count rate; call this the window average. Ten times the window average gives 23.8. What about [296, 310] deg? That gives 23.4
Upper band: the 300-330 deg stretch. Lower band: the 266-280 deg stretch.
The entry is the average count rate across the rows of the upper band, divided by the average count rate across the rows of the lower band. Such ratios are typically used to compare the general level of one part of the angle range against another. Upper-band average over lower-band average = 1.02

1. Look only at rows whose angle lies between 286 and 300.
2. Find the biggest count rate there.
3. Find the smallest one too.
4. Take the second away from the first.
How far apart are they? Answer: 0.050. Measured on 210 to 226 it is 0.090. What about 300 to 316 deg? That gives 0.050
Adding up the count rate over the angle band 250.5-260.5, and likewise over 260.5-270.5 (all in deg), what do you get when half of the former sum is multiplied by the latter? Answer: 6.3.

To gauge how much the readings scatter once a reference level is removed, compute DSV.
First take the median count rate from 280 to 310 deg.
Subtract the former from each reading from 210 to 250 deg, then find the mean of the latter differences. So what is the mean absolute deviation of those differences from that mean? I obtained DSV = 0.28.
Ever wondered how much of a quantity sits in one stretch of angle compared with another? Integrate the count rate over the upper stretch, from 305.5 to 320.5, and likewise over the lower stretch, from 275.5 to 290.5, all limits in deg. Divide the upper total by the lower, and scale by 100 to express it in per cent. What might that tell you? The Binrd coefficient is 102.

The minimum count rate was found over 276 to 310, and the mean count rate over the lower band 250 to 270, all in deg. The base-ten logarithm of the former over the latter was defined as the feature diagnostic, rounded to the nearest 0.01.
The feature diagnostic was 0.09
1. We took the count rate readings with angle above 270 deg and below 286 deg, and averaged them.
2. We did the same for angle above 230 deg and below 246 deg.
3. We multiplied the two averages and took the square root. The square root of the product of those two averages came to 2.0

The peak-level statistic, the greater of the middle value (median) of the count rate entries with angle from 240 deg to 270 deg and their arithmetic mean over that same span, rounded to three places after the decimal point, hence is 2.265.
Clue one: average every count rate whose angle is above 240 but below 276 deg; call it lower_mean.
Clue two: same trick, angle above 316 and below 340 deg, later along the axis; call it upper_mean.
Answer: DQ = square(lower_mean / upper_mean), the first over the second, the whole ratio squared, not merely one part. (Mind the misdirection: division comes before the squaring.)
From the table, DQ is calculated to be 0.75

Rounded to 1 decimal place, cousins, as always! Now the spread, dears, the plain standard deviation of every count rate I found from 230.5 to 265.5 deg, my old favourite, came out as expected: 0.4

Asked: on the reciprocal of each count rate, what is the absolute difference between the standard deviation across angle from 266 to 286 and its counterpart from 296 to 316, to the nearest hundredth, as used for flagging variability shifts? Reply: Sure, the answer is 0.00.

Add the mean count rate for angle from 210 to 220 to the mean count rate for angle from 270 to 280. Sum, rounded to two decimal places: 4.62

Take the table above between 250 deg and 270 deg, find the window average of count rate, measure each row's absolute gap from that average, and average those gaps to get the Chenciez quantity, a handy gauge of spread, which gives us 0.44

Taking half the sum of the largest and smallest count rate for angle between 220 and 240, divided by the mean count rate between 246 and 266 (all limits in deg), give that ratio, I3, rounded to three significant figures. 1.04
